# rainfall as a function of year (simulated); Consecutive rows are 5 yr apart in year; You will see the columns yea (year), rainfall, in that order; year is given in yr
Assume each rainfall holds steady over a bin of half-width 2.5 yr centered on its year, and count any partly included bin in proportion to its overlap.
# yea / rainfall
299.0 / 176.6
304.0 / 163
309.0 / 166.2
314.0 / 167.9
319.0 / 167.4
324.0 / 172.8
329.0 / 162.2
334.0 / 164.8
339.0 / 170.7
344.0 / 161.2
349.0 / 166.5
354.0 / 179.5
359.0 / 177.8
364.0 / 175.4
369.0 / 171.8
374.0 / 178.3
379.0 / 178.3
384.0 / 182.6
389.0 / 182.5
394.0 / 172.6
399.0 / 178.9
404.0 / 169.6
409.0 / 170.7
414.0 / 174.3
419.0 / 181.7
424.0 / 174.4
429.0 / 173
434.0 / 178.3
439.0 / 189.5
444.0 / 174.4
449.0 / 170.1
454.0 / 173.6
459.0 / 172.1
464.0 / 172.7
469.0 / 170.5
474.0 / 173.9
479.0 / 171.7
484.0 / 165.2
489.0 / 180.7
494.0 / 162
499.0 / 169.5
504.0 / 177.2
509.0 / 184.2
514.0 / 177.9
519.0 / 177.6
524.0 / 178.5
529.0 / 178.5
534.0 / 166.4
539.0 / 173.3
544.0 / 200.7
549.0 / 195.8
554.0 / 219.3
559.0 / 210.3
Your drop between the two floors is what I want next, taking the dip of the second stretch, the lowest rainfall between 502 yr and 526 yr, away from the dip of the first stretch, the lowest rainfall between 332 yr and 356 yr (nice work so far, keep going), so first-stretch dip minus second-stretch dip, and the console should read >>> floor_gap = -16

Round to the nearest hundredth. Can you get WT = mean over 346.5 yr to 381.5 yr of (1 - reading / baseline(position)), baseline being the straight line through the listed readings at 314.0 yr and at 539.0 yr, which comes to -0.04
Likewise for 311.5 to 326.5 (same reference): -0.01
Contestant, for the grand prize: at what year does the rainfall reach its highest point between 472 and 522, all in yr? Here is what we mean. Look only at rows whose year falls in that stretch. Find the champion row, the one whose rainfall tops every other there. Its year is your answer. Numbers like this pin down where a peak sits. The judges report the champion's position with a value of 509.0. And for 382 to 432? 384.0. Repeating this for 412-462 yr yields 439.0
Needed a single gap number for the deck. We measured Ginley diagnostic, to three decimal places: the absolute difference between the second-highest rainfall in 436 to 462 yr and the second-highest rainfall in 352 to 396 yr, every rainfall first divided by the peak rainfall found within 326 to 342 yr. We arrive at 0.047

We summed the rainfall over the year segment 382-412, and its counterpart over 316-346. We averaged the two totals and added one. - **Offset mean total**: 1029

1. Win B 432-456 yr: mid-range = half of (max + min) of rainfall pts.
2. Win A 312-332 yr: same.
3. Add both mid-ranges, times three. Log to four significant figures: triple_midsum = 1042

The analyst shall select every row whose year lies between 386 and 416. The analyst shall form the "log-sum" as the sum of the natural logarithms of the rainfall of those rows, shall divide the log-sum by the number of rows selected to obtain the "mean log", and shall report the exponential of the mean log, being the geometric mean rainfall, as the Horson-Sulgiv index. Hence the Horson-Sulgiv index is 175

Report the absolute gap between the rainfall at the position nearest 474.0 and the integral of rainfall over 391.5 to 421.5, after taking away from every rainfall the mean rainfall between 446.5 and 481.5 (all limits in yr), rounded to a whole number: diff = 75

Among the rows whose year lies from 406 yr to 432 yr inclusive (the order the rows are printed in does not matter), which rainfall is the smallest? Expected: 170.7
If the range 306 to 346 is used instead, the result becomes 161.2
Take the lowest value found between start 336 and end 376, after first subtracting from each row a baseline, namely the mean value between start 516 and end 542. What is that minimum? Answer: -14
